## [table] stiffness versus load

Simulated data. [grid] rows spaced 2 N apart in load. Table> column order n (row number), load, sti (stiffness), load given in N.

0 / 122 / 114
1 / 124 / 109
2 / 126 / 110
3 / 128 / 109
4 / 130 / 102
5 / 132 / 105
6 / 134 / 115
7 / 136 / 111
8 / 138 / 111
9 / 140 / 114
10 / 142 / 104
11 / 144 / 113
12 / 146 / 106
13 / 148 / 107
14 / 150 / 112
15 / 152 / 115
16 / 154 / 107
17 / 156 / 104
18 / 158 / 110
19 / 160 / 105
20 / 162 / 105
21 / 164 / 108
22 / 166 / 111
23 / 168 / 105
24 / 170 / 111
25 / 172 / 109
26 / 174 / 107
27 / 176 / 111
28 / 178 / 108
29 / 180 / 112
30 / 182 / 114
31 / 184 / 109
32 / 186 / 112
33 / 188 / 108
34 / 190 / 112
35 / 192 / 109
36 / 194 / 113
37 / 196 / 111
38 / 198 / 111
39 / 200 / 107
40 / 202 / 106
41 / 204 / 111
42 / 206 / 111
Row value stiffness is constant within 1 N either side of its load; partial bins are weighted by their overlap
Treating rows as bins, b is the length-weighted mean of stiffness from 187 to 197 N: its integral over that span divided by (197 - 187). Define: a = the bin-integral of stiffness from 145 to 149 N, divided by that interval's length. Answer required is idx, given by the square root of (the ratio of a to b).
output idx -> 0.981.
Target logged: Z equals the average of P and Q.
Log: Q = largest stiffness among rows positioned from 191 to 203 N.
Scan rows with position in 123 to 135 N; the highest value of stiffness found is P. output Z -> 114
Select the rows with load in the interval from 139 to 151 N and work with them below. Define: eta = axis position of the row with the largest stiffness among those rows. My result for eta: 140 N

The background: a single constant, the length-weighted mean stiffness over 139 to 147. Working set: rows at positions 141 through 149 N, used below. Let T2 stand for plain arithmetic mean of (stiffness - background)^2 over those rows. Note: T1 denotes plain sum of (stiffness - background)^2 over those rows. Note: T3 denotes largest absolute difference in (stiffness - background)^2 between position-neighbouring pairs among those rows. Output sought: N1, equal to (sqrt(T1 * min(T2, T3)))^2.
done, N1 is 773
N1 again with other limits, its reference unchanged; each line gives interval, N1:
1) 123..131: 709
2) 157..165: 366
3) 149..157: 1341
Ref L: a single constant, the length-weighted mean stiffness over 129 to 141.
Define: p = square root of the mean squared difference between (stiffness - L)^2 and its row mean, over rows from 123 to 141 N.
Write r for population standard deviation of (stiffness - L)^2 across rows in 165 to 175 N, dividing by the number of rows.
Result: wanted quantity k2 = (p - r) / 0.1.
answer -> 108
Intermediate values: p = 19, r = 7.9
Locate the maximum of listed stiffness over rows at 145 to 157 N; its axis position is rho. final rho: 152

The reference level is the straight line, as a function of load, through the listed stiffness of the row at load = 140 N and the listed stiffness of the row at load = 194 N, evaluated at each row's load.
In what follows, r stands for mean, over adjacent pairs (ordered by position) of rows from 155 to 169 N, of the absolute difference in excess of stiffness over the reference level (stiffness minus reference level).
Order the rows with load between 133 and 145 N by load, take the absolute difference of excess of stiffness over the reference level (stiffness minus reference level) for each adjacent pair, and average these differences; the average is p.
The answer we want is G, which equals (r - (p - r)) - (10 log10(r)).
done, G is -3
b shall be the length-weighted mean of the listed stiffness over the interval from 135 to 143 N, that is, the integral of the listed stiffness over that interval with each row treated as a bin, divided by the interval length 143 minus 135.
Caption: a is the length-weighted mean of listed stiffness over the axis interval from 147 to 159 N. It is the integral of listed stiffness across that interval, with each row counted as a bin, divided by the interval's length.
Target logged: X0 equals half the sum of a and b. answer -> 109.6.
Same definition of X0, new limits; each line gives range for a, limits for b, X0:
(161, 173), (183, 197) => 109.4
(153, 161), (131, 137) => 108.4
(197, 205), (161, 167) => 108.4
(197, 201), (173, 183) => 109.7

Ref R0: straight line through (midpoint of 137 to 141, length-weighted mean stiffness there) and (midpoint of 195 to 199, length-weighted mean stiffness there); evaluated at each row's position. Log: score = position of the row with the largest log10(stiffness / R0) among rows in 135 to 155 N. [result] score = 152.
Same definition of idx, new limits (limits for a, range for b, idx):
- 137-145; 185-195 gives 0.999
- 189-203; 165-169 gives 1.009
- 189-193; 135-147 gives 1.003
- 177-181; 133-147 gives 0.997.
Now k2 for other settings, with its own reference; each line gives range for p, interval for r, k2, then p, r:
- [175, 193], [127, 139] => -156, 5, 20.9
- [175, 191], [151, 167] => -67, 5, 12.1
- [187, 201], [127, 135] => -174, 3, 20.9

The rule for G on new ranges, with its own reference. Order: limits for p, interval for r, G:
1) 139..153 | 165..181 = -4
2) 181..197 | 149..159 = -1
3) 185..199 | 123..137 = -1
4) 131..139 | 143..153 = -3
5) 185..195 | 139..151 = 1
